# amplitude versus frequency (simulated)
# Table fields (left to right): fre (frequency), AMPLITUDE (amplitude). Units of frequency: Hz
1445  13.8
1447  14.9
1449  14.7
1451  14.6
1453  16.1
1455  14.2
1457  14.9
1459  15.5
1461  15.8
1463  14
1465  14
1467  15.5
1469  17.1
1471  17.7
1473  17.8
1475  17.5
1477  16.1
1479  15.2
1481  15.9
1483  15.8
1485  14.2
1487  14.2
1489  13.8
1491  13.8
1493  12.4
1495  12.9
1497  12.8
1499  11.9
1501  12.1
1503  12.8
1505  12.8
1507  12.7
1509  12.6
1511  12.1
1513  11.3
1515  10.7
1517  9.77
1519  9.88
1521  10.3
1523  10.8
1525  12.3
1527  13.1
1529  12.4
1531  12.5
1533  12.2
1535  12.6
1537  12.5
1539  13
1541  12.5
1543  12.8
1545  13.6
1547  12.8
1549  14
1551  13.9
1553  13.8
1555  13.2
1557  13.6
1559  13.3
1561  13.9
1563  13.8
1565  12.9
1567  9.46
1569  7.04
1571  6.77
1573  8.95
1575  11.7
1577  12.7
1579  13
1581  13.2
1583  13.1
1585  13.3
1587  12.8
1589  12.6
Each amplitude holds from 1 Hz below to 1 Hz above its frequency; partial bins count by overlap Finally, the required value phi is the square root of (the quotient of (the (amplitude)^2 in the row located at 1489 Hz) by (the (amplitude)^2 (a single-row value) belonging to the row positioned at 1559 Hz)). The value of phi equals 1.04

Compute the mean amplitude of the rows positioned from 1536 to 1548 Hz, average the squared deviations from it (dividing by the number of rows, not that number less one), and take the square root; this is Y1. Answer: 0.37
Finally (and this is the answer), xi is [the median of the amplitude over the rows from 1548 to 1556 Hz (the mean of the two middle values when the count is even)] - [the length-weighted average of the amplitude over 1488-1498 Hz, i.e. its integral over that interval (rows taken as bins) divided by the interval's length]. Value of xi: 0.7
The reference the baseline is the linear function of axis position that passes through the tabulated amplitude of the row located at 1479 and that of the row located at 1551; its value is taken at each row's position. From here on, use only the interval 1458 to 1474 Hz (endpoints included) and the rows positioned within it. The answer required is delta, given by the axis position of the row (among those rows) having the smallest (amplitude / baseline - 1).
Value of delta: 1463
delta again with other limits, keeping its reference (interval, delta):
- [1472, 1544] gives 1517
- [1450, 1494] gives 1493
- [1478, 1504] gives 1499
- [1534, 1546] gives 1537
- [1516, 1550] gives 1517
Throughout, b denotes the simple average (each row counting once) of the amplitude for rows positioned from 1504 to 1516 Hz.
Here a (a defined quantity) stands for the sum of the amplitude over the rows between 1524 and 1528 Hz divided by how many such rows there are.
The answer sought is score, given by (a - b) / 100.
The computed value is 0.007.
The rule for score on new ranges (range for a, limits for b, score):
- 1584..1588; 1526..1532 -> 0.004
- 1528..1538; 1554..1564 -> -0.011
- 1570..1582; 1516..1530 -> -0.002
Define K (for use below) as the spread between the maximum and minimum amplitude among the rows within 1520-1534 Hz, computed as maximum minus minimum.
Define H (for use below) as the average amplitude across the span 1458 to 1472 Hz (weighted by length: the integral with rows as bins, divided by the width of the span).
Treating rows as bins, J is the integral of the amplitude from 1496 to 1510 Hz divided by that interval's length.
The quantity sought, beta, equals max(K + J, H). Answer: 15.7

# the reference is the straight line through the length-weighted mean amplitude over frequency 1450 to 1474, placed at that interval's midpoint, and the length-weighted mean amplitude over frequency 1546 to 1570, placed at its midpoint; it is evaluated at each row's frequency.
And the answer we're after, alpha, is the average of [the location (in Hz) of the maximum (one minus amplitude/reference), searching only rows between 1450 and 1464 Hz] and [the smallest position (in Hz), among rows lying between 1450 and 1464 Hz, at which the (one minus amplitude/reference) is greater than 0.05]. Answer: 1453 Hz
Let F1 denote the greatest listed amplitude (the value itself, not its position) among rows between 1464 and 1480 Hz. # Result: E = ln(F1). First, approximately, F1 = 17.8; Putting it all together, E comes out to 2.88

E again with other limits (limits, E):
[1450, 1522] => 2.88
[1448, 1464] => 2.78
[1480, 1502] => 2.77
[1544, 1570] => 2.64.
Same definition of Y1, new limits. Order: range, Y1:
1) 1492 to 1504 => 0.38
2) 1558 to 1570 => 2.58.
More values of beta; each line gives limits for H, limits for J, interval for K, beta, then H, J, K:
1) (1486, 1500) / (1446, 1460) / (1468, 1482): 17.6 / 13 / 15.0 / 2.6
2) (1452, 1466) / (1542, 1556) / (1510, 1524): 15.8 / 15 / 13.4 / 2.3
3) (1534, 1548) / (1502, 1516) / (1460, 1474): 15.9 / 13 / 12.1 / 3.8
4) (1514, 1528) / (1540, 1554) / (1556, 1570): 20.2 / 11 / 13.3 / 6.9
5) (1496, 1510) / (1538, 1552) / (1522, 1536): 15.5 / 13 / 13.2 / 2.3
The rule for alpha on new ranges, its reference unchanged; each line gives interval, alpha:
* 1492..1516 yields 1504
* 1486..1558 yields 1503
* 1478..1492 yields 1489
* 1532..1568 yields 1550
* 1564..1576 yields 1569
